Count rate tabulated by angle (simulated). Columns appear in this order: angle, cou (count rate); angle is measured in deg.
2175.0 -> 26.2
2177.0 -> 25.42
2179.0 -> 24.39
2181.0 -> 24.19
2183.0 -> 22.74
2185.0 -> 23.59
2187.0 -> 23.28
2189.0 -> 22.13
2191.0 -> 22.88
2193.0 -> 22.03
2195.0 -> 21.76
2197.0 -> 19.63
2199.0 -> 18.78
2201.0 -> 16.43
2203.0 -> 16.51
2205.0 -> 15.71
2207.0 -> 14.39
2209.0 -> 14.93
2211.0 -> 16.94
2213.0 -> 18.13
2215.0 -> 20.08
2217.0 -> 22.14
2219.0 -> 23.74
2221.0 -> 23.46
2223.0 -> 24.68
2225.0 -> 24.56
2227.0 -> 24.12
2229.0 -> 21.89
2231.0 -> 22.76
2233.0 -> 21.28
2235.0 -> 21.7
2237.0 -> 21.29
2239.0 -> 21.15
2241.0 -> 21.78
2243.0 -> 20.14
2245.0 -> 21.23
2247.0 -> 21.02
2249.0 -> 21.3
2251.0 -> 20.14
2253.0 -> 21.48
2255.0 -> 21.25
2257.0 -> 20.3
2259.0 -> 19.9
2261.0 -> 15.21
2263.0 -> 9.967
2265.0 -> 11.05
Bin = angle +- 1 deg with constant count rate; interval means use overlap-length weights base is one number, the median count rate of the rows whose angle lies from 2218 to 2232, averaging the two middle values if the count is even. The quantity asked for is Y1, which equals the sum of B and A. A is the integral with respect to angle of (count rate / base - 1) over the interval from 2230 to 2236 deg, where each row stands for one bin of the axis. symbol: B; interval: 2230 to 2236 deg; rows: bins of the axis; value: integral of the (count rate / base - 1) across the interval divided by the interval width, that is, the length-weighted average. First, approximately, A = -0.5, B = -0.08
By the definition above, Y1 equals -0.5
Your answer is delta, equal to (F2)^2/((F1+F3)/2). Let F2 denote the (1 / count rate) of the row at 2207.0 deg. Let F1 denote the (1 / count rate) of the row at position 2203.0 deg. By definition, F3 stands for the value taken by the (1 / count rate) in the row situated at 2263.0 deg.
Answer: 0.060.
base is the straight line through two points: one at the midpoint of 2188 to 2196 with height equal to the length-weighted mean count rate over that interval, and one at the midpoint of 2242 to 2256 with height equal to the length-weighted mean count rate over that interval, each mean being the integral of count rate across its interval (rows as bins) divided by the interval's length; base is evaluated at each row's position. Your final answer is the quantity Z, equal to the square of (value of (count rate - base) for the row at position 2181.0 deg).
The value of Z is 3.0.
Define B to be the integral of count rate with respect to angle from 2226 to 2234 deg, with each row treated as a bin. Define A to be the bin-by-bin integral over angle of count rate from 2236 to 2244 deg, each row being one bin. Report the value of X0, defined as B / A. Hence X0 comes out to 1.07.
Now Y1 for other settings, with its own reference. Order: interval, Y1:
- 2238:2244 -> -0.8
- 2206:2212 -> -2.5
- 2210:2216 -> -1.6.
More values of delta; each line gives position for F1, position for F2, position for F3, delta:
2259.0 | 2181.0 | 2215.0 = 0.034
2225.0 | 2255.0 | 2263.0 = 0.031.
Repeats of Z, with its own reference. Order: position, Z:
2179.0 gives 3.6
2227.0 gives 7.3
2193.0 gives 0.0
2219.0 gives 4.6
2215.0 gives 2.6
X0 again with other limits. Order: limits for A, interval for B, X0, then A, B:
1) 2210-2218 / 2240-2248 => 1.09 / 155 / 168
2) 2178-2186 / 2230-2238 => 0.92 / 190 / 174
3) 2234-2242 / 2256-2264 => 0.76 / 172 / 131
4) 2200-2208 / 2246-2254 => 1.33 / 126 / 168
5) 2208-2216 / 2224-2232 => 1.33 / 140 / 187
